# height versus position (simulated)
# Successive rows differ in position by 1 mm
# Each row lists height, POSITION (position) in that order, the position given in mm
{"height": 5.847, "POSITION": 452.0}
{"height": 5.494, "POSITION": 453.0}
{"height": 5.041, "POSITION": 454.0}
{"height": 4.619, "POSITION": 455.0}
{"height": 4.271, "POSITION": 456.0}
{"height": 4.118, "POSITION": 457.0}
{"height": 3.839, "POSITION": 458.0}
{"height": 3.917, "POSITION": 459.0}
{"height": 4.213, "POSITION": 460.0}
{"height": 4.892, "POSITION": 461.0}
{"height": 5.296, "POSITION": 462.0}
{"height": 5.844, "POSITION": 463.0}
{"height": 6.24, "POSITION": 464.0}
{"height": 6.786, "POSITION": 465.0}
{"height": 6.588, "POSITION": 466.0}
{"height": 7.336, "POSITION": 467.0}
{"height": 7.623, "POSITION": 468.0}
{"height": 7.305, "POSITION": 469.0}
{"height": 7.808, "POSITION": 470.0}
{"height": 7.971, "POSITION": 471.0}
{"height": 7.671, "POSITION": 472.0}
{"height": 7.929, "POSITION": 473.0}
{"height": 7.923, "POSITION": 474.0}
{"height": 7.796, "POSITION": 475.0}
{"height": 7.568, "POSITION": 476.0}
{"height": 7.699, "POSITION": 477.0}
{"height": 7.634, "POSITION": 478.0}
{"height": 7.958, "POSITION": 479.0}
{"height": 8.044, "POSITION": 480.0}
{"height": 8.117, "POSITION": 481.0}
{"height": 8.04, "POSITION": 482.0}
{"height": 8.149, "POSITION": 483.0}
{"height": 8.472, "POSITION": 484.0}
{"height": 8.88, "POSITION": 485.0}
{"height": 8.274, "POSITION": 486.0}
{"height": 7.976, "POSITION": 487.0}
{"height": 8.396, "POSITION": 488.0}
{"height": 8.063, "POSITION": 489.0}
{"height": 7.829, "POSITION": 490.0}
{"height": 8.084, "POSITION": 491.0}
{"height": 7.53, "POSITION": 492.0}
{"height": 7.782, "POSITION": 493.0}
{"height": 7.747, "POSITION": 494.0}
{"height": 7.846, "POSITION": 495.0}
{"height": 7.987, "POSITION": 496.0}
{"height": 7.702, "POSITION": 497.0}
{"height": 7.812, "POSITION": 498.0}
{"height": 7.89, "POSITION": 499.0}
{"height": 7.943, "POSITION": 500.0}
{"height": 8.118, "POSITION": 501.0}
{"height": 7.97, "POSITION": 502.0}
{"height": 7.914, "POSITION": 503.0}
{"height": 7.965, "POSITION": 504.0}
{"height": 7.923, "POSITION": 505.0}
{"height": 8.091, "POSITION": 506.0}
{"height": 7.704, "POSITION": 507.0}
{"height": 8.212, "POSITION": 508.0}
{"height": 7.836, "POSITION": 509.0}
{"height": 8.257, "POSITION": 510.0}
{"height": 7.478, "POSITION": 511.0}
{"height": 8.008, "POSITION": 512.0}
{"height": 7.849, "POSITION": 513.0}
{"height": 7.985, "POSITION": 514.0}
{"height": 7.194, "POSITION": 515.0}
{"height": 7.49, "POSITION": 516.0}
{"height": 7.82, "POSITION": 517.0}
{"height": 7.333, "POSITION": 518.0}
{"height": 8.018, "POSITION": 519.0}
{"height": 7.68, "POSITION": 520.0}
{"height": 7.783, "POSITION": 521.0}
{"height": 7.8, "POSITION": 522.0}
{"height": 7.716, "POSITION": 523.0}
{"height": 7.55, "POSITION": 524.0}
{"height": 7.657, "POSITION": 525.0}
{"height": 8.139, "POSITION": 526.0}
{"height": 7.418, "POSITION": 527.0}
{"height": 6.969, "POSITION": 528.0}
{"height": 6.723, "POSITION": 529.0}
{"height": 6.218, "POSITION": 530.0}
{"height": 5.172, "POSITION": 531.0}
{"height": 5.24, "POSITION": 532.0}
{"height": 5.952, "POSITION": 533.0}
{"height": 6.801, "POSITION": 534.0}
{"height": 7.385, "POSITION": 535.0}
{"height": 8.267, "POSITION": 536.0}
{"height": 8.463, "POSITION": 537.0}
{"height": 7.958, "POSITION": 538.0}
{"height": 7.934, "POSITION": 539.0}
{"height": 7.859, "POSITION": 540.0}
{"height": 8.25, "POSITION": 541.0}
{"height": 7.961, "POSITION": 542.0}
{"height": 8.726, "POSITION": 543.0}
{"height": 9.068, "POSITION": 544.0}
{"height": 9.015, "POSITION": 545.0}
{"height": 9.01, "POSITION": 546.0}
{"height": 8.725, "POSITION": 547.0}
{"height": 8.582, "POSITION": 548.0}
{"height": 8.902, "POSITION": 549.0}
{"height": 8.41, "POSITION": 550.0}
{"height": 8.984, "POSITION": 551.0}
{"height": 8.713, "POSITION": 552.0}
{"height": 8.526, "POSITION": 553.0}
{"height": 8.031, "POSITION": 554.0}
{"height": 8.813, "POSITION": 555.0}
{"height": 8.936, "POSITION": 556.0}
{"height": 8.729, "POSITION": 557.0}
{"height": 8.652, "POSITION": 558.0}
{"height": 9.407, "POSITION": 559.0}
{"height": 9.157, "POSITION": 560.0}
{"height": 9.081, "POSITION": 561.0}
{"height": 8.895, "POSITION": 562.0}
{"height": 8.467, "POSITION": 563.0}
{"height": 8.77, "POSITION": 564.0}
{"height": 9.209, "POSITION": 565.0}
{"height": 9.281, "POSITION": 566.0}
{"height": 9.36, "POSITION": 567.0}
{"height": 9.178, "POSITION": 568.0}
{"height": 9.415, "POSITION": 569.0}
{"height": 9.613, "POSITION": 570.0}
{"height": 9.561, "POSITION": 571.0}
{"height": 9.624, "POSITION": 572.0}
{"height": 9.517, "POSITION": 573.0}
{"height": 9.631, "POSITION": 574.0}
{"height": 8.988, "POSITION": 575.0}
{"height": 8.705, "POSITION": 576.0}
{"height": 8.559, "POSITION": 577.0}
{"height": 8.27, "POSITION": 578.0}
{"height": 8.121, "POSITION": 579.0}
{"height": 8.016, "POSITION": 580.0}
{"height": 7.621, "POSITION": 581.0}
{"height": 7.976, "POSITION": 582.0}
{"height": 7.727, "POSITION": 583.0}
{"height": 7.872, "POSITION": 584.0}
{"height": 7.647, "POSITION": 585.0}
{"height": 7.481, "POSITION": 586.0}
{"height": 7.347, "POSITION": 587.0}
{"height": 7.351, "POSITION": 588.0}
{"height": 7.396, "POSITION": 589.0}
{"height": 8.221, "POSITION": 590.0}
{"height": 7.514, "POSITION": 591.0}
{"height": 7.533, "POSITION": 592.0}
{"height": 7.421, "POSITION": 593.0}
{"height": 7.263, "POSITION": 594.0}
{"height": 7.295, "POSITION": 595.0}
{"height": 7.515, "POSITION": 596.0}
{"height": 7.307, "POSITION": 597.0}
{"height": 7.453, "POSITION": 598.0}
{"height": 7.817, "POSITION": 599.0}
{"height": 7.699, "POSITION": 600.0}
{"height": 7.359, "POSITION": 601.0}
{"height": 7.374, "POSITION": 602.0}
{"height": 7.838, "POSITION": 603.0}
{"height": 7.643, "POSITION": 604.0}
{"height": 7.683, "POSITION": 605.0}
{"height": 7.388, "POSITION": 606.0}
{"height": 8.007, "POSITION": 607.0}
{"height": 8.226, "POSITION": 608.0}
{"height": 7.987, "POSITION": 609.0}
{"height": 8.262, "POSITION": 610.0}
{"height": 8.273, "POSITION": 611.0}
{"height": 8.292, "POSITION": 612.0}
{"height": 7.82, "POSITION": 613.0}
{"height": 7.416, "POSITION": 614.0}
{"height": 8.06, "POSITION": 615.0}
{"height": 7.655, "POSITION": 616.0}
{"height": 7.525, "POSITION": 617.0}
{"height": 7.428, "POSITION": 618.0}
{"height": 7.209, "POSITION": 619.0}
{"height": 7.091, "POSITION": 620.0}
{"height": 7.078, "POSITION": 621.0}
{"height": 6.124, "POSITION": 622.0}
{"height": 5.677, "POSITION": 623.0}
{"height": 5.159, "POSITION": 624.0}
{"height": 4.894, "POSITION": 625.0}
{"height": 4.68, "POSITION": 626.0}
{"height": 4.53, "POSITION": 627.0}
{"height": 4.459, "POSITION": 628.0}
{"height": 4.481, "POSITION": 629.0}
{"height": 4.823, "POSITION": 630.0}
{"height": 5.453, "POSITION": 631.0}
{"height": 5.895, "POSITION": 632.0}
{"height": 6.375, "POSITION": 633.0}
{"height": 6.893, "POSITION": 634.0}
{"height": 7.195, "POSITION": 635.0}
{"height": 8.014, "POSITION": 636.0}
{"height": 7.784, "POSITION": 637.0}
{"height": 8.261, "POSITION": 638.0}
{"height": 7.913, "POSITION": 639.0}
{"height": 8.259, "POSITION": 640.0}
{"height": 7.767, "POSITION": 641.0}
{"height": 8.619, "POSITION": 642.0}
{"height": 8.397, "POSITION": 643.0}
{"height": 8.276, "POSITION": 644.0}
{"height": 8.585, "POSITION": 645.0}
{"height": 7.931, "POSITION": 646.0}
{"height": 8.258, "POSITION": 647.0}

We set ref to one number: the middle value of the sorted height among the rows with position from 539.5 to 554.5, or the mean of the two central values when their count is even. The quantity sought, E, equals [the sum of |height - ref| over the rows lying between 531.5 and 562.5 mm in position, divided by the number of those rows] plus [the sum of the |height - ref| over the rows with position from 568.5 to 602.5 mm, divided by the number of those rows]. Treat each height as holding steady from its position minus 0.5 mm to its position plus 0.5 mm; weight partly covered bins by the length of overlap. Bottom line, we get 1.6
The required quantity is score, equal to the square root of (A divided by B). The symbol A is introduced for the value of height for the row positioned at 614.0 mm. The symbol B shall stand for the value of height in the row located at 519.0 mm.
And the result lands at 0.962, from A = 7.416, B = 8.018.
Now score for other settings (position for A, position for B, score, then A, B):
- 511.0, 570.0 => 0.882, 7.478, 9.613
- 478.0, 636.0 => 0.976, 7.634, 8.014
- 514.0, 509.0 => 1.009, 7.985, 7.836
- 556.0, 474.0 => 1.062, 8.936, 7.923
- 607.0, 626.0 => 1.308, 8.007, 4.68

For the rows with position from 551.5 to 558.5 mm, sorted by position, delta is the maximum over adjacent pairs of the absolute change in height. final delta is 0.78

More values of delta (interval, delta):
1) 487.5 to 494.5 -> 0.55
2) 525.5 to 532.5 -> 1.05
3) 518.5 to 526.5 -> 0.48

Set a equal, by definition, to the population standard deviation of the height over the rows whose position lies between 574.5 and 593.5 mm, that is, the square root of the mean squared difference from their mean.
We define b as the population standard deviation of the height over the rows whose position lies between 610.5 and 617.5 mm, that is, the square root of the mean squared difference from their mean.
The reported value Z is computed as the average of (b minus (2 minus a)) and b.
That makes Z -0.44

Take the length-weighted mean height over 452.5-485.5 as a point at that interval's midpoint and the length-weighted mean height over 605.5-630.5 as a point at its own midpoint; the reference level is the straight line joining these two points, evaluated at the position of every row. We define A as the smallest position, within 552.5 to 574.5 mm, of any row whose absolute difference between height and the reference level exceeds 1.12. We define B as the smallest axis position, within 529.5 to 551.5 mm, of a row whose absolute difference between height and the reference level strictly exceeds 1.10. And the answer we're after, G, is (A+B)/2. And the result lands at 542.0 mm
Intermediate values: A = 553.0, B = 531.0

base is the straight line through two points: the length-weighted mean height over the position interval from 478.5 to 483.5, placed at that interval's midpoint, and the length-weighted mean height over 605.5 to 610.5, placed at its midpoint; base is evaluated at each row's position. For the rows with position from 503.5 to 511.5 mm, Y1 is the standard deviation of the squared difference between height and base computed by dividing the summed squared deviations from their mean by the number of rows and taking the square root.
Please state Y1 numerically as 0.10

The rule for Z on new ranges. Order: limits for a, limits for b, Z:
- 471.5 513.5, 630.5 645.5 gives 0.10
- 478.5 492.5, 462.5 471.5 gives -0.16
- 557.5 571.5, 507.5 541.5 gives -0.04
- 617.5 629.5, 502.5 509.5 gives -0.28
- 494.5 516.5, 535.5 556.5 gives -0.48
